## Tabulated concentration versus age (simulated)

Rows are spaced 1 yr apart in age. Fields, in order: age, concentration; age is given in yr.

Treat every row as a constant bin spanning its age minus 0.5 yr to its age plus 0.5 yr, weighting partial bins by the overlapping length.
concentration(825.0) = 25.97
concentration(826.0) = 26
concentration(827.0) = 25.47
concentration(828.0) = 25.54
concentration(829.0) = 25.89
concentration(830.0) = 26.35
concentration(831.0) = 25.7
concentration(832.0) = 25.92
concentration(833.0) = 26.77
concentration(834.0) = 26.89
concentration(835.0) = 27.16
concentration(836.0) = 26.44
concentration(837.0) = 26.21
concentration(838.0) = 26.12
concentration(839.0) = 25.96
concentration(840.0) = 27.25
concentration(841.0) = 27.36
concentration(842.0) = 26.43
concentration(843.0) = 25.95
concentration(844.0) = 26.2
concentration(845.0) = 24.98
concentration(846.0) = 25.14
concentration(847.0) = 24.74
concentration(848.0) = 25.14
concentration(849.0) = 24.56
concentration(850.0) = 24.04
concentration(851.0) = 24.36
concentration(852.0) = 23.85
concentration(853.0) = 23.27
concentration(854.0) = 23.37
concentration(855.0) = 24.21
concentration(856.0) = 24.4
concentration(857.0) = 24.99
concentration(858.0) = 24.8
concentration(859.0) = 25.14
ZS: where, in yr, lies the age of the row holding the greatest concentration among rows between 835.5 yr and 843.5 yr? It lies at 841.0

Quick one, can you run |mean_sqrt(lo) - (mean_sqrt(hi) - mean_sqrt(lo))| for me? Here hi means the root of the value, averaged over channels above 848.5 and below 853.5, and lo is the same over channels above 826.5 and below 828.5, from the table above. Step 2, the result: 5.2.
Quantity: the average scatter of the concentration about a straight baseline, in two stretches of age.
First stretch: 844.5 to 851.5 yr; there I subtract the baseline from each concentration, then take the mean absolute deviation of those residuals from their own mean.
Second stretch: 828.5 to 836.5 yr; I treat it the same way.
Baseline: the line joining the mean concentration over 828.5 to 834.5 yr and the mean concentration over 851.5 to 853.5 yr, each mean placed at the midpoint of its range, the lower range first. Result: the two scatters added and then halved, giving 0.433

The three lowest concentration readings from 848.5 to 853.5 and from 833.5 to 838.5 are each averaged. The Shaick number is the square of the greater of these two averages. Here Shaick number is 689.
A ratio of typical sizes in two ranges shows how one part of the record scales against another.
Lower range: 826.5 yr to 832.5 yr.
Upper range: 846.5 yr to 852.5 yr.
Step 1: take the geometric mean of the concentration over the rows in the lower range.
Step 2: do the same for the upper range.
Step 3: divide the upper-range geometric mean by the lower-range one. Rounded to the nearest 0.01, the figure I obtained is 0.95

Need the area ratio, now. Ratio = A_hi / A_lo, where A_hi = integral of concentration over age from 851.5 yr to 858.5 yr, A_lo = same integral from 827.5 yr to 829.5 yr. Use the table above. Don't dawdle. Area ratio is 3.3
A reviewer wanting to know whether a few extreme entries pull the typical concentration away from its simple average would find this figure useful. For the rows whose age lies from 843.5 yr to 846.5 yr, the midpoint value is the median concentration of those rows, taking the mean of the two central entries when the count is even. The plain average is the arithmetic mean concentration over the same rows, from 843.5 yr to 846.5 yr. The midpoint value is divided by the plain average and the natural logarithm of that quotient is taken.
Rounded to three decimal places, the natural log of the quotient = -0.012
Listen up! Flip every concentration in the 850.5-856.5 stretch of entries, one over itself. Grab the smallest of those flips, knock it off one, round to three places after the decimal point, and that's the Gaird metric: 0.959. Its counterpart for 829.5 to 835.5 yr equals 0.963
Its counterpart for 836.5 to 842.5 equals 0.963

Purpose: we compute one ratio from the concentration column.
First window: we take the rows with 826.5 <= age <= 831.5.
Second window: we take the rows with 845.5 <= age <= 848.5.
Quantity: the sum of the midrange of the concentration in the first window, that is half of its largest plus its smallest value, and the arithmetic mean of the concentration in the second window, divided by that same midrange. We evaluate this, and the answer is 1.97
